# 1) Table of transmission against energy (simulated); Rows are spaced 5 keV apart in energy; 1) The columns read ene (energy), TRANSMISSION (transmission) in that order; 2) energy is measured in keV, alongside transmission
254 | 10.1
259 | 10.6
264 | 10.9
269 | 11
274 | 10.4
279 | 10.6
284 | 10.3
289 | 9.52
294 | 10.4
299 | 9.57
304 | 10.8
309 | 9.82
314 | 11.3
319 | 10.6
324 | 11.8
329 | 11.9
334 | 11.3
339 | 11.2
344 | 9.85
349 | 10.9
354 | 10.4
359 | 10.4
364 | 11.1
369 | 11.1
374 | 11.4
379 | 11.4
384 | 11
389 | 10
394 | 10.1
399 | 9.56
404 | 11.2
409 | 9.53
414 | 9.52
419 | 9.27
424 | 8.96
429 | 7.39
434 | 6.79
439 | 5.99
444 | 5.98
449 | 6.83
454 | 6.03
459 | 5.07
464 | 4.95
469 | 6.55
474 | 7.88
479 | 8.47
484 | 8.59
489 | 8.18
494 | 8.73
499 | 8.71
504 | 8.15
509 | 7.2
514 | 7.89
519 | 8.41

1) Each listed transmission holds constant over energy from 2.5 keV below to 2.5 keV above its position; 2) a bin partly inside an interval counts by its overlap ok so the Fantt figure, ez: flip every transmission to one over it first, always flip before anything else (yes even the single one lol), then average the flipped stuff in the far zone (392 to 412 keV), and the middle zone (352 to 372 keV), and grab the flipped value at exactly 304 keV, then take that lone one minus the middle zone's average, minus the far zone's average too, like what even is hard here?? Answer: -0.10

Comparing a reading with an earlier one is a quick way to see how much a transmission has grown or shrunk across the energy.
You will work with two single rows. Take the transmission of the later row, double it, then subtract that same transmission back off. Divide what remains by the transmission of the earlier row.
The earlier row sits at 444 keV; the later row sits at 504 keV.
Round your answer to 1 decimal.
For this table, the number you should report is 1.4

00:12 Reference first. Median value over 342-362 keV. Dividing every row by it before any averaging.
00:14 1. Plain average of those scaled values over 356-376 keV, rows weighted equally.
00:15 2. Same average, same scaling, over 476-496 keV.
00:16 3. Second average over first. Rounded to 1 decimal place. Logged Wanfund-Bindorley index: 0.8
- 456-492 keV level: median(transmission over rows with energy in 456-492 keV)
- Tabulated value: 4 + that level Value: 11.9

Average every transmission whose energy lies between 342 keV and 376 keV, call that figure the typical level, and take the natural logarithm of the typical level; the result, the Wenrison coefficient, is 2.37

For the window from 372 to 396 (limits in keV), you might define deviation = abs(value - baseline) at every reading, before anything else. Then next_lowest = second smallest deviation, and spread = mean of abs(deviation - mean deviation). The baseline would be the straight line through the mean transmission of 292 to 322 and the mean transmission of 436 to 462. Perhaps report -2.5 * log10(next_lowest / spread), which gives -1.96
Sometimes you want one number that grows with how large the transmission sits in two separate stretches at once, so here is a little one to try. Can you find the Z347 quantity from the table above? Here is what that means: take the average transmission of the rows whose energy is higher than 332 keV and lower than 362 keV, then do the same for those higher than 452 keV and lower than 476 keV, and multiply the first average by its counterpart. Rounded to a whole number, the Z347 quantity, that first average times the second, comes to 65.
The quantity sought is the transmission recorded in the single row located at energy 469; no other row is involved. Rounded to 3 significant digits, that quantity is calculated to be 6.55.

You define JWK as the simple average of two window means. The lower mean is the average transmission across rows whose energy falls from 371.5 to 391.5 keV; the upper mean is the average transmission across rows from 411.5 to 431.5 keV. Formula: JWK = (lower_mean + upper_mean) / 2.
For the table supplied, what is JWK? 9.9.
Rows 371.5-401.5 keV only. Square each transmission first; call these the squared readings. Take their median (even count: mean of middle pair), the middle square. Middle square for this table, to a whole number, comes 112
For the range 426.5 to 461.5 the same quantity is 36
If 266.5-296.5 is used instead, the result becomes 108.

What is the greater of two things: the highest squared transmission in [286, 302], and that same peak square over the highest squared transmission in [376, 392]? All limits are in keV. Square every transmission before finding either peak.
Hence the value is 108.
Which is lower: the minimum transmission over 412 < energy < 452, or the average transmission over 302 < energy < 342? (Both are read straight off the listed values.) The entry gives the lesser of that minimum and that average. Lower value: 6.0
